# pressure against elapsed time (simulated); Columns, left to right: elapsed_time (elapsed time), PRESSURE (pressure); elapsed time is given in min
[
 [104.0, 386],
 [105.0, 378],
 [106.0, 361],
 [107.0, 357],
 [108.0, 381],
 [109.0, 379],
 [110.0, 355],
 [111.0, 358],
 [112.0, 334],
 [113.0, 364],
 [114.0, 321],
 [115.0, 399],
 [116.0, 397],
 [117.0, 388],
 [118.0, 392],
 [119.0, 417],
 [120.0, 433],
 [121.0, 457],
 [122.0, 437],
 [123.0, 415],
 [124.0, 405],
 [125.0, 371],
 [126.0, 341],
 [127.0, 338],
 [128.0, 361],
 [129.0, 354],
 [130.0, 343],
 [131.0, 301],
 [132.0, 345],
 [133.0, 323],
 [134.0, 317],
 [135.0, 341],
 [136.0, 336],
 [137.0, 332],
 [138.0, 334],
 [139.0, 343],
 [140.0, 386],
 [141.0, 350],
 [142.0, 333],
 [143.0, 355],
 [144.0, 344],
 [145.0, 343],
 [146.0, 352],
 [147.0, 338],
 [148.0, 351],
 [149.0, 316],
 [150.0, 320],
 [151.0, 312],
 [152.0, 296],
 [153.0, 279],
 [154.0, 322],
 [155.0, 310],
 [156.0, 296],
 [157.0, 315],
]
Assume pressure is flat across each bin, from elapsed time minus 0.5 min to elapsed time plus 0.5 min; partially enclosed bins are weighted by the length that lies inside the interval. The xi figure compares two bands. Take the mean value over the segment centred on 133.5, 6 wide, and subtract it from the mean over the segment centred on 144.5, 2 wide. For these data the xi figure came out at 16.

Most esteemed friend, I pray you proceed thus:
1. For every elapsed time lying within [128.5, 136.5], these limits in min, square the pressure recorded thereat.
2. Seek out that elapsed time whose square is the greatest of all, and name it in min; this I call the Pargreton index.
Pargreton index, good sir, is 129.0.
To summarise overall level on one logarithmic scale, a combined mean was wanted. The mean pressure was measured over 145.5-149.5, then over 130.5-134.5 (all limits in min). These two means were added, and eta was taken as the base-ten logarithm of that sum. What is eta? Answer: 2.820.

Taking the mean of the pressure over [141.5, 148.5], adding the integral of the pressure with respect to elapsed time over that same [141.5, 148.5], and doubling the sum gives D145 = 5522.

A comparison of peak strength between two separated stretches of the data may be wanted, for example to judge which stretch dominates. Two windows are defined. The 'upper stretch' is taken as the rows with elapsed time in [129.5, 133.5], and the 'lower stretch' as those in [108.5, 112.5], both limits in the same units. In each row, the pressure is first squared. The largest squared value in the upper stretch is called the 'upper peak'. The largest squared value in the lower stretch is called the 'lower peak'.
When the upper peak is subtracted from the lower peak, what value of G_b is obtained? 24616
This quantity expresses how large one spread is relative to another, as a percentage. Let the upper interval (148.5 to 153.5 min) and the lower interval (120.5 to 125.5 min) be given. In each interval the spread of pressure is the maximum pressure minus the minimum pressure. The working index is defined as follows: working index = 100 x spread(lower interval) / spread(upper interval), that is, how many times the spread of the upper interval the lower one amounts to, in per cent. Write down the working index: 210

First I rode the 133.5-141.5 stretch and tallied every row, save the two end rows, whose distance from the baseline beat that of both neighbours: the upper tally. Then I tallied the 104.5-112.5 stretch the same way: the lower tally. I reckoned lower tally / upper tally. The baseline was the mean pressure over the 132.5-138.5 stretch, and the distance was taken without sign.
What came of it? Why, 2.0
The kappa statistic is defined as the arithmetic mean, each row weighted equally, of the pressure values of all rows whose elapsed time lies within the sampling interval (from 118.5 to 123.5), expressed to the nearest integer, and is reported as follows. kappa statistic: 432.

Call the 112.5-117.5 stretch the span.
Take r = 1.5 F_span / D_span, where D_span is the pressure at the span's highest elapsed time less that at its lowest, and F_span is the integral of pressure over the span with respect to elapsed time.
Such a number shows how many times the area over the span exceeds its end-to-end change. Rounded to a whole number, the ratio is 117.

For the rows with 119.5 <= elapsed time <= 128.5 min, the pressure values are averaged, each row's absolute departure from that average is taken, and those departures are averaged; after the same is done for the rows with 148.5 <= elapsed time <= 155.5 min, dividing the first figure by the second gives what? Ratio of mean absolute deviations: 3.3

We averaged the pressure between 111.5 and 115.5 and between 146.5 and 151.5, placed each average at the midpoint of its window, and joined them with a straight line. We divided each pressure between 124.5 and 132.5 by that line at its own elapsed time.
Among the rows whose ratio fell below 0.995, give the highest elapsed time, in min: 131.0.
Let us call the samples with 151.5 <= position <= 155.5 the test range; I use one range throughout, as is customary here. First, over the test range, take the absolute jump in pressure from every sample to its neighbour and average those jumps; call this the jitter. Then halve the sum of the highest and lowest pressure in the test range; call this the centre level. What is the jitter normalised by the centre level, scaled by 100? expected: 8.0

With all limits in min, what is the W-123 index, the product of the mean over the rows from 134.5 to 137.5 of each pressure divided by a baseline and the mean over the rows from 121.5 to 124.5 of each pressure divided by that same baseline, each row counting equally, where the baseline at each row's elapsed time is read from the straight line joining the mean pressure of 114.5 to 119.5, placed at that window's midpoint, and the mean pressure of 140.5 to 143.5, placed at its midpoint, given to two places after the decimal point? 1.02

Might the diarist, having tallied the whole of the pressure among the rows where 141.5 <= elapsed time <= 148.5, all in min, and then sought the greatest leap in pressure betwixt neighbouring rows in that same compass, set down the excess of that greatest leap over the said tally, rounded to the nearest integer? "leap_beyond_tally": -2394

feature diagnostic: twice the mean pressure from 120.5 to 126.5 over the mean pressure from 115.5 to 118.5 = 2.1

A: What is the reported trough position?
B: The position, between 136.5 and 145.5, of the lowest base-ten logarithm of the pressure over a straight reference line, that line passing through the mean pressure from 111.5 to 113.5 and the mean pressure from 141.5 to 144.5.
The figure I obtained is 137.0 min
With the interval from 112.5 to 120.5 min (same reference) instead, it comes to 114.0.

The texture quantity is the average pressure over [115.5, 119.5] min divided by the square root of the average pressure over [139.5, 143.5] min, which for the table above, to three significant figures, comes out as 21.1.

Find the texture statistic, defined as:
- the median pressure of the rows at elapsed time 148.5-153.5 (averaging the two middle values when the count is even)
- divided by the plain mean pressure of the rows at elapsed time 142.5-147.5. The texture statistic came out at 0.90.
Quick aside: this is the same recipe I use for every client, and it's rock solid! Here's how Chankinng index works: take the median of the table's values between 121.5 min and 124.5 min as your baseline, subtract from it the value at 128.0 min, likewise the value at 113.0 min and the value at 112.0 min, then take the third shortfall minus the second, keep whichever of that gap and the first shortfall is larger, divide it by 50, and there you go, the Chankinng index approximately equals 1.1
